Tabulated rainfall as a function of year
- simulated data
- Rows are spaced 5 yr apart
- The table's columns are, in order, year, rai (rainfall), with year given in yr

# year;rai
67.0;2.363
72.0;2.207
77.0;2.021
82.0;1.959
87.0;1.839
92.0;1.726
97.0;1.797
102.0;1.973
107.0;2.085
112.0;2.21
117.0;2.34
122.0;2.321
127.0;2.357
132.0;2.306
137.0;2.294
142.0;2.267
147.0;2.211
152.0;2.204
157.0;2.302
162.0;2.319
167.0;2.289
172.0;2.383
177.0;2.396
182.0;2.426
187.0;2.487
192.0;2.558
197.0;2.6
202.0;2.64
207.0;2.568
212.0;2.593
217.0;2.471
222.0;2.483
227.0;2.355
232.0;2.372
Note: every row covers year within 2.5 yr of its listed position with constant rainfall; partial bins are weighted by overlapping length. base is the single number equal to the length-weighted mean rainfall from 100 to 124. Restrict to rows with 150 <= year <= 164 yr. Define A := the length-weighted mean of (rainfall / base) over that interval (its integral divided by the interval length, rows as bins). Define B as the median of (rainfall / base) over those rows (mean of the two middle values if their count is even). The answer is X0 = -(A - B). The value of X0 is 0.012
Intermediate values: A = 1.04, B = 1.05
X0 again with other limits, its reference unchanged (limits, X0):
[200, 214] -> -0.003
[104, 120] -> 0.001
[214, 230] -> 0.015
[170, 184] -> -0.002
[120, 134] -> -0.004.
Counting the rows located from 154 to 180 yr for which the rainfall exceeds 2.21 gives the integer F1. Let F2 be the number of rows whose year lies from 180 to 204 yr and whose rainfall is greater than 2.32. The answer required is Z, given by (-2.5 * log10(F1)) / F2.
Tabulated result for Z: -0.35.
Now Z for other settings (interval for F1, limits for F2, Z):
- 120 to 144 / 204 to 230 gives -0.35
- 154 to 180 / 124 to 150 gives -1.75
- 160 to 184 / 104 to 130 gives -0.58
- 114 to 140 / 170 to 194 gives -0.35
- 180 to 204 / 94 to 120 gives -1.75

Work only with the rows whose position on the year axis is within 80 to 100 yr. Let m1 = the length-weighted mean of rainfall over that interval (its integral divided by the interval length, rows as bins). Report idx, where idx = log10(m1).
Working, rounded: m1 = 1.8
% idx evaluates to 0.26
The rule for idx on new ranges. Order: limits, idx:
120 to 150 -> 0.36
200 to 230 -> 0.40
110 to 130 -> 0.36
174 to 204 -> 0.40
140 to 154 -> 0.35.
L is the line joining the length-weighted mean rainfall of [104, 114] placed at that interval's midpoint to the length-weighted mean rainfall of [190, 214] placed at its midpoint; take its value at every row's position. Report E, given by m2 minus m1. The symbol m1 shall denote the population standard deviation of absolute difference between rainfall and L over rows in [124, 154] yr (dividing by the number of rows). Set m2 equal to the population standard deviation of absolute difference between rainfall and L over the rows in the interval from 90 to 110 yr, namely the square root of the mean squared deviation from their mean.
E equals 0.07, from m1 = 0.05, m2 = 0.11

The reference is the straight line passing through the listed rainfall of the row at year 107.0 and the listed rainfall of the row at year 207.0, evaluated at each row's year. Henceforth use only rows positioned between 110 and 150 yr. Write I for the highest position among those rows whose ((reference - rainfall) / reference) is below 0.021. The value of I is 142.0 yr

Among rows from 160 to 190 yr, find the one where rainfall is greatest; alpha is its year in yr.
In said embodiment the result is 187.0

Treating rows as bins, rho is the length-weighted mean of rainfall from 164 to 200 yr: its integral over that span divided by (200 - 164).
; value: 2.4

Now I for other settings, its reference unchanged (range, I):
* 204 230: 212.0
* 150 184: 182.0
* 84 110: 107.0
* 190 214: 212.0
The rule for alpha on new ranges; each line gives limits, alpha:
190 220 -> 202.0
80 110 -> 107.0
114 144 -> 127.0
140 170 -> 162.0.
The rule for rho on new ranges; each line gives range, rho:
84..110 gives 1.9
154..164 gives 2.3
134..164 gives 2.3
